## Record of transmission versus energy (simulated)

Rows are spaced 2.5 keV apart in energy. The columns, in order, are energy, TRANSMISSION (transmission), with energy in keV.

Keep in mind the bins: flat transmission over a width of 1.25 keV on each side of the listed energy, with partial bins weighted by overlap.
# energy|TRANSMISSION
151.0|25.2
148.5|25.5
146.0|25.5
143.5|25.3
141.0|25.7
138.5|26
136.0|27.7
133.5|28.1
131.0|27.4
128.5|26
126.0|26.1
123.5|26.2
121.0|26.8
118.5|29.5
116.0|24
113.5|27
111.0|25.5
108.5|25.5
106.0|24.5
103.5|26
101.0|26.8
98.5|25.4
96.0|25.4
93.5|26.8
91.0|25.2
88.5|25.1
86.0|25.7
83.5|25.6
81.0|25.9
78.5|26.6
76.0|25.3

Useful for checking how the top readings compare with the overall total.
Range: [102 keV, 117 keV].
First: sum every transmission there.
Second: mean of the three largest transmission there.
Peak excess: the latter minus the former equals -126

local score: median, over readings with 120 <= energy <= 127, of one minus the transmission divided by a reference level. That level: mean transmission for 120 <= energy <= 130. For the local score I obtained 0.003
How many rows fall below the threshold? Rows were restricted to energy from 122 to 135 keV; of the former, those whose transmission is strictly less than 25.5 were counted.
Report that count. 0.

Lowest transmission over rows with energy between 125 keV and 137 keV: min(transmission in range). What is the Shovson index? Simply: 26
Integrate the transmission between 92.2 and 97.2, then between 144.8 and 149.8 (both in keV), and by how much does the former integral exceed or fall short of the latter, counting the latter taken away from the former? 3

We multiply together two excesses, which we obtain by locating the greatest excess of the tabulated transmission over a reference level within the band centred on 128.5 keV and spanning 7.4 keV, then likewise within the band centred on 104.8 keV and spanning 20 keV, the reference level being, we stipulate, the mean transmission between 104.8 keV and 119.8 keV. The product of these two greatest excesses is 1.4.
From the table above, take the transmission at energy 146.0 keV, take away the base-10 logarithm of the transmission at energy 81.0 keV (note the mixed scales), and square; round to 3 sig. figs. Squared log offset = 580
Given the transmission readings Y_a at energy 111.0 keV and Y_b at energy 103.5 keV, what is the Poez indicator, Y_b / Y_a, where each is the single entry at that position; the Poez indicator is 1.02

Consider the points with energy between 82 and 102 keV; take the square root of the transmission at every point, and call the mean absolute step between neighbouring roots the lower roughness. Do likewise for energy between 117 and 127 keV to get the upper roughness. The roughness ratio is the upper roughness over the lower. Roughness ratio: 1.5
